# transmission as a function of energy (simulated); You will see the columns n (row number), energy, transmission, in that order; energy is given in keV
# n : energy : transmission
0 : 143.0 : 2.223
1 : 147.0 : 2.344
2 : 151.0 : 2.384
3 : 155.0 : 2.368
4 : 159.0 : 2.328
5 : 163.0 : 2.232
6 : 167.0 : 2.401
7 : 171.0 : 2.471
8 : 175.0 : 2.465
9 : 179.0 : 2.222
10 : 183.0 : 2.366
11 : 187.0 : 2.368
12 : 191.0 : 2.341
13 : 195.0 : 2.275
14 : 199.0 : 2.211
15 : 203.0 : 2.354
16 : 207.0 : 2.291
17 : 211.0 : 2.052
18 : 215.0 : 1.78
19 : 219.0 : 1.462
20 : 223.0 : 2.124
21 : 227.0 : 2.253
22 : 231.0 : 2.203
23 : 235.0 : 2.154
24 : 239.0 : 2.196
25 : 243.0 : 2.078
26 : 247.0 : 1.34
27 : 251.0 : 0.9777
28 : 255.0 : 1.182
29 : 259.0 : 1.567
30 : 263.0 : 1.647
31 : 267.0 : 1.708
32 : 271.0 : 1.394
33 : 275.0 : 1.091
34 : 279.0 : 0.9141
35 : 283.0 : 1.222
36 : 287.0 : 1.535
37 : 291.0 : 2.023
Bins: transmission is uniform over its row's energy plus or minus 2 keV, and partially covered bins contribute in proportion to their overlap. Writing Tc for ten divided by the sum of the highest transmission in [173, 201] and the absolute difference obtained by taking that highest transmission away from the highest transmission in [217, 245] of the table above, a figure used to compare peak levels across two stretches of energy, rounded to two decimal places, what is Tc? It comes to 3.74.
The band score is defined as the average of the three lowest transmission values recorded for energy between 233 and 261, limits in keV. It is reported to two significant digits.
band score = 1.2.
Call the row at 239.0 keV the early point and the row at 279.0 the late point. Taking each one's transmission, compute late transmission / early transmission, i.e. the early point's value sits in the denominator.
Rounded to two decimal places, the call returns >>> 0.42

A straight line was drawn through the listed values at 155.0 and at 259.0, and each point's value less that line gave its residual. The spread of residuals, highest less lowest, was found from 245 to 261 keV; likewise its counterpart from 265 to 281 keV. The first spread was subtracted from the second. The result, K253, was 0.1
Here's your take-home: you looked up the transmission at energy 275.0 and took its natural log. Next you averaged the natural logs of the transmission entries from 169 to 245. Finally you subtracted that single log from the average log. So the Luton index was 0.69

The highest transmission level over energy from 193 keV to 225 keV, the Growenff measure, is 2.354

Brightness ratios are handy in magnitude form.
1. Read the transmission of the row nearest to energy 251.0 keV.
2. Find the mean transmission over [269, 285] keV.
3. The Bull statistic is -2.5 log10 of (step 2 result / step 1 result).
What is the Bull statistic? -0.18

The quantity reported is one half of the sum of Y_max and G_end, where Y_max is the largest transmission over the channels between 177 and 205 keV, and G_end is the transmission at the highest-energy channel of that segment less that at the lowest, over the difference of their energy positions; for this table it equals 1.19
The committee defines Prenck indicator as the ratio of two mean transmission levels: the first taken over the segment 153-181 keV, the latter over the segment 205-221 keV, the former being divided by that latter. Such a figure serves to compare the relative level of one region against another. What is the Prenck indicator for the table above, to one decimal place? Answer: 1.2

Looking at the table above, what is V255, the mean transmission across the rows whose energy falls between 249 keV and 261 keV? 1.24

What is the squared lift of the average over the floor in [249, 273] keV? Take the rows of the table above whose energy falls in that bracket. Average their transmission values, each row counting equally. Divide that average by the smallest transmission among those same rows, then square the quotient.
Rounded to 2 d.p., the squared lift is 2.09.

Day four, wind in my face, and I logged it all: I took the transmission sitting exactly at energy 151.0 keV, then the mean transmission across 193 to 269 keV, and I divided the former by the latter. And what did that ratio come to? 1.26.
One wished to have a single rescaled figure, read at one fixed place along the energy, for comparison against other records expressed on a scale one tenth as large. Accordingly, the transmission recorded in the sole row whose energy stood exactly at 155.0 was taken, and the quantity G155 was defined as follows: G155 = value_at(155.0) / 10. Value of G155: 0.24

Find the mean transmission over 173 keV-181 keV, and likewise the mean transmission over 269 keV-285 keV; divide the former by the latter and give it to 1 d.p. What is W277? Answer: 2.0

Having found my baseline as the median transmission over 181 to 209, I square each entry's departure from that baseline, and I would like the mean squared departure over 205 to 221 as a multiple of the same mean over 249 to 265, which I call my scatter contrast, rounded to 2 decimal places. 0.27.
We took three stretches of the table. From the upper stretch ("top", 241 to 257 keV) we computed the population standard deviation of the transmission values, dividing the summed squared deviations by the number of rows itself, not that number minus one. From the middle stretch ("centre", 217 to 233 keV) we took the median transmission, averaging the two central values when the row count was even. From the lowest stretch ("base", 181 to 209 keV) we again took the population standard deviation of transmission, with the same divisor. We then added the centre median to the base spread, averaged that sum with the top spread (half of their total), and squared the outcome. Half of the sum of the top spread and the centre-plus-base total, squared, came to 1.73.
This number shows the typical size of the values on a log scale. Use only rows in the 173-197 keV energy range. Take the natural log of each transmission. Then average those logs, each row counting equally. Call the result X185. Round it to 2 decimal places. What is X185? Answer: 0.85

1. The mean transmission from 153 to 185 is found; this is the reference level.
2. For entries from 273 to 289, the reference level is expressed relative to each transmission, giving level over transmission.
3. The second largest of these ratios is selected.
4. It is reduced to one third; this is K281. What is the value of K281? 0.72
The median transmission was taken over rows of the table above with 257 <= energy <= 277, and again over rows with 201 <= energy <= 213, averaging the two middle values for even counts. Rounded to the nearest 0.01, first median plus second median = 3.86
